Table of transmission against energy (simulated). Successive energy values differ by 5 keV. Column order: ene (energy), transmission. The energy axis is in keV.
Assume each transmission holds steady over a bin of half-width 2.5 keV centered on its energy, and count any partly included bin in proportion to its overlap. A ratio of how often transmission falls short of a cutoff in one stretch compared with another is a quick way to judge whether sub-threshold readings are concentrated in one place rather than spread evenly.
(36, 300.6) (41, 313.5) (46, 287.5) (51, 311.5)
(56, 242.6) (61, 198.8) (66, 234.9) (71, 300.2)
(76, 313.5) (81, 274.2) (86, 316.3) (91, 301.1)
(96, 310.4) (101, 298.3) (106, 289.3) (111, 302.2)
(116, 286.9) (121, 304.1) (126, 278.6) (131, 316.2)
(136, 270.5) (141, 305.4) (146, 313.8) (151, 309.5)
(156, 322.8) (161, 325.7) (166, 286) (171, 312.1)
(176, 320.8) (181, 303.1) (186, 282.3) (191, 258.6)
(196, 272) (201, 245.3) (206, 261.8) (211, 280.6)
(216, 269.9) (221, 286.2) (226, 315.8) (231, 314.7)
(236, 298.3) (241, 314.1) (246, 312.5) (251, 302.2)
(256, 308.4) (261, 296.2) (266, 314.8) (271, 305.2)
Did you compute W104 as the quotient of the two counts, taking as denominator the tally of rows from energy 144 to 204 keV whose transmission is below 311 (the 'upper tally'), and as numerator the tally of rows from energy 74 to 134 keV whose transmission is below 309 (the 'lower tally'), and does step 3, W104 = 1.14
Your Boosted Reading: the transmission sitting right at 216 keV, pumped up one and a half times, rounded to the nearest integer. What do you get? 405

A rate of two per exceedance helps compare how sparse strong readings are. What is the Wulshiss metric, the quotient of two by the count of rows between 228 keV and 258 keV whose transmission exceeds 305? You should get 0.50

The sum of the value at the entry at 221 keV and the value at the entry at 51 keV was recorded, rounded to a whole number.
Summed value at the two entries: 598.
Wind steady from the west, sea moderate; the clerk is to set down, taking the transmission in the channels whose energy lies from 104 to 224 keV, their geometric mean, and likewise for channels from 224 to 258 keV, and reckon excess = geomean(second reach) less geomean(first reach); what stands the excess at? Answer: 18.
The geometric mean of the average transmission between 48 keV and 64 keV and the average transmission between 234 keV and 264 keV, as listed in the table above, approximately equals 277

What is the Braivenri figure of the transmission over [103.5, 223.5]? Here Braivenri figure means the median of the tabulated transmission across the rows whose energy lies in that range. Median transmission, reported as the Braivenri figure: 288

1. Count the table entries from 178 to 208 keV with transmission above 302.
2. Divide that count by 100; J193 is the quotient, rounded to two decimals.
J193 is 0.01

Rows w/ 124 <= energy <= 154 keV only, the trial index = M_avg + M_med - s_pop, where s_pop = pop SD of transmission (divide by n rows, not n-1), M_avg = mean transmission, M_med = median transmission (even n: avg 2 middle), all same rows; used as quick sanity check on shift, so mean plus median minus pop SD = 589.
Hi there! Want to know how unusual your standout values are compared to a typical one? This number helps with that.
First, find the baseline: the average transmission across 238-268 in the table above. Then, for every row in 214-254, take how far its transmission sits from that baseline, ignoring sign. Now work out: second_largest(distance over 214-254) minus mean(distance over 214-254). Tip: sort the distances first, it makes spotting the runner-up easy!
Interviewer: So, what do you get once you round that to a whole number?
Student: 9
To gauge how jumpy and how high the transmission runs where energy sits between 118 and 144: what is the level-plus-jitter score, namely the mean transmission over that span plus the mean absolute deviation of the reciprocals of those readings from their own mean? 295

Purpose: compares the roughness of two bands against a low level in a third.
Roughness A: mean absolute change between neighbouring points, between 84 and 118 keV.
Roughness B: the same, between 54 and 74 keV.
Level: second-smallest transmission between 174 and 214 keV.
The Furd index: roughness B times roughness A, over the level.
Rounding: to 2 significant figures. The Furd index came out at 2.3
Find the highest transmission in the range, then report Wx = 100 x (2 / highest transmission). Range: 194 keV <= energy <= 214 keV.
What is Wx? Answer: 0.713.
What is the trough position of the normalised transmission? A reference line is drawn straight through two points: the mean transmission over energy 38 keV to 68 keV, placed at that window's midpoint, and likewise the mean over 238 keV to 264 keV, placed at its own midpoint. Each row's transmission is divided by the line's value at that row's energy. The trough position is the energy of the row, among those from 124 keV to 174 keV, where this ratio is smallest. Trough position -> 136 keV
